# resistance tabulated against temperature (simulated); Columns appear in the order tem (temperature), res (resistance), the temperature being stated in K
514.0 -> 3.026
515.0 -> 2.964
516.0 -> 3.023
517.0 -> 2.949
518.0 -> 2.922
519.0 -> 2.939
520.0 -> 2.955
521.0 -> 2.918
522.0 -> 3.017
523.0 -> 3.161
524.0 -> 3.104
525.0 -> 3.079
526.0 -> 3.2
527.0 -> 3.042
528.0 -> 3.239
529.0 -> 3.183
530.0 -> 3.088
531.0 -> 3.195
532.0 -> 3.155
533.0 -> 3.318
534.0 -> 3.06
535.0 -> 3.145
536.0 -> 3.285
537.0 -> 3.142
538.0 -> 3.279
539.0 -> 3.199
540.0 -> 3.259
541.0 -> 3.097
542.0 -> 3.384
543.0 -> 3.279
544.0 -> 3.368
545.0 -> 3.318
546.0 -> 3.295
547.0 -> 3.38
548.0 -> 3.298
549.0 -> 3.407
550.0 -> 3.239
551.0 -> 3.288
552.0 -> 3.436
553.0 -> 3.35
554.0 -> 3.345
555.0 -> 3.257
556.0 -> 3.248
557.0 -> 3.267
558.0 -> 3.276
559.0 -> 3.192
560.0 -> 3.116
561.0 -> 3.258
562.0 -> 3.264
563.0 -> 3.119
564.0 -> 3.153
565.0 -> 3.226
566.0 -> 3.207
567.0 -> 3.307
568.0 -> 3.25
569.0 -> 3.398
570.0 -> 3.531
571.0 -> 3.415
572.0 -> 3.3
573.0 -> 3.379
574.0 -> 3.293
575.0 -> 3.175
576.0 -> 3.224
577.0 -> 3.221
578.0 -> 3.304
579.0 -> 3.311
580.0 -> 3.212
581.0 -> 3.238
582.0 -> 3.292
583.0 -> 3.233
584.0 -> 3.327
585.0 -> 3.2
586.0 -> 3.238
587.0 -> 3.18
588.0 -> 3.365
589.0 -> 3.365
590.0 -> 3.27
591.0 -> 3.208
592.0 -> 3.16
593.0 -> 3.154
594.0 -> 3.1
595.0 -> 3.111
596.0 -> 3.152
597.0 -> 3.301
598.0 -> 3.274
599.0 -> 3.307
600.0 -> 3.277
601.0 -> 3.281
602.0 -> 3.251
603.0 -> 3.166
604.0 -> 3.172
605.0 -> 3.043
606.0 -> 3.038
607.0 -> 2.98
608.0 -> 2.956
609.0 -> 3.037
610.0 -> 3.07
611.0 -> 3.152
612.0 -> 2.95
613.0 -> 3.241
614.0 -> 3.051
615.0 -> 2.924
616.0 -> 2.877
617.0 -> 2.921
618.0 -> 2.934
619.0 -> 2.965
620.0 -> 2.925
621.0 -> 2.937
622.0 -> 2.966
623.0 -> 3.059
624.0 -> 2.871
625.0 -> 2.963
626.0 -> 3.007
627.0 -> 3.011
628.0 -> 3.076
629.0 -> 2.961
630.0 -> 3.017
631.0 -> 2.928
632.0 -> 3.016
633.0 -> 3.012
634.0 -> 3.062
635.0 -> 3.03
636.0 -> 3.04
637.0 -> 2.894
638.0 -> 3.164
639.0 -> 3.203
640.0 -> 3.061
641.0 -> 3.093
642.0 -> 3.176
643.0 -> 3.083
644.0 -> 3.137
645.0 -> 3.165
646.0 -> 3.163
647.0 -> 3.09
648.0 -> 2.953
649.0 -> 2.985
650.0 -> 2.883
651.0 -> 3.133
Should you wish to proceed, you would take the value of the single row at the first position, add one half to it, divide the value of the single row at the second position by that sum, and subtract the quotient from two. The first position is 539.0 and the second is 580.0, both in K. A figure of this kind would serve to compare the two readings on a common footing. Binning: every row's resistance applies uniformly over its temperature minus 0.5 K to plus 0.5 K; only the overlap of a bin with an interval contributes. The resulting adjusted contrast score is 1.13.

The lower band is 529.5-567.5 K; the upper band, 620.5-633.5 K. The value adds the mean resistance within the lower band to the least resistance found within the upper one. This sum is 6.12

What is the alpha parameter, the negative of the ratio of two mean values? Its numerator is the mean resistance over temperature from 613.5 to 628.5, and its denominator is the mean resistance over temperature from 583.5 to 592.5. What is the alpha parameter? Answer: -0.91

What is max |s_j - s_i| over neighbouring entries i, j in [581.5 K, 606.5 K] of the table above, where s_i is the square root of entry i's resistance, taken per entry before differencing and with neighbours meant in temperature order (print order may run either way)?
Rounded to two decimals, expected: 0.05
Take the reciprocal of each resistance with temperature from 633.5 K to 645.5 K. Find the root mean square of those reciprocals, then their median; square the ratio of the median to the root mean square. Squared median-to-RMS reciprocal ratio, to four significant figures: 1.001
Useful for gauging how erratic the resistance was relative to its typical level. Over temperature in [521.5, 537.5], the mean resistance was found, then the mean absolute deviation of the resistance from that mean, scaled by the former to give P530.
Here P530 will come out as 0.021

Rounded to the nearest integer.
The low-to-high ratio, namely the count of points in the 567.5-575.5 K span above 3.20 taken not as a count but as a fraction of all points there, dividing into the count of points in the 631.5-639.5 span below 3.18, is 8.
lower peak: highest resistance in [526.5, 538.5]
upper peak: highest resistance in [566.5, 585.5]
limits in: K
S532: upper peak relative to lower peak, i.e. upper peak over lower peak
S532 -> 1.06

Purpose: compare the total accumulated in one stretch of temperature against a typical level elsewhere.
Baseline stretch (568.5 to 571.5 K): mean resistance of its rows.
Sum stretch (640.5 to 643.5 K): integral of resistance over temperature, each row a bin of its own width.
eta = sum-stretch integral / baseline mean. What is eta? 2.71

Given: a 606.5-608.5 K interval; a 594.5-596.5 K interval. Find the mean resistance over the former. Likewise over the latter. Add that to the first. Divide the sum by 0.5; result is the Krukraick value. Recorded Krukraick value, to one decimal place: 12.2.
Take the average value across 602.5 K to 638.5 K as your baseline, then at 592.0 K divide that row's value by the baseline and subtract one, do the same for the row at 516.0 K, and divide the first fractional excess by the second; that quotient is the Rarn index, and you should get 13.0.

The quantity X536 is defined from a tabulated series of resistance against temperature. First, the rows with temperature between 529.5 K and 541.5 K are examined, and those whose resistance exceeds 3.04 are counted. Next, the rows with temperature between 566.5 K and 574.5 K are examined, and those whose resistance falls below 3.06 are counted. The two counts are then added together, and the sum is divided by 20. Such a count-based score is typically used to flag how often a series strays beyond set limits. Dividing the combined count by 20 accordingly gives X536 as 0.6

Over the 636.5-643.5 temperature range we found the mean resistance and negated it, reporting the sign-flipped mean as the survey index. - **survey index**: -3.10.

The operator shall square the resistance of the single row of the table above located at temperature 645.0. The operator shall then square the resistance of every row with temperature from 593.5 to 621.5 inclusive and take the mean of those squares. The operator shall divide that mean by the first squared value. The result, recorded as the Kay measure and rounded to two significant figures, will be 0.95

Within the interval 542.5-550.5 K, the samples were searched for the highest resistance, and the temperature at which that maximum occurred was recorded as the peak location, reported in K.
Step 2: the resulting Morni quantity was 549.0 K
